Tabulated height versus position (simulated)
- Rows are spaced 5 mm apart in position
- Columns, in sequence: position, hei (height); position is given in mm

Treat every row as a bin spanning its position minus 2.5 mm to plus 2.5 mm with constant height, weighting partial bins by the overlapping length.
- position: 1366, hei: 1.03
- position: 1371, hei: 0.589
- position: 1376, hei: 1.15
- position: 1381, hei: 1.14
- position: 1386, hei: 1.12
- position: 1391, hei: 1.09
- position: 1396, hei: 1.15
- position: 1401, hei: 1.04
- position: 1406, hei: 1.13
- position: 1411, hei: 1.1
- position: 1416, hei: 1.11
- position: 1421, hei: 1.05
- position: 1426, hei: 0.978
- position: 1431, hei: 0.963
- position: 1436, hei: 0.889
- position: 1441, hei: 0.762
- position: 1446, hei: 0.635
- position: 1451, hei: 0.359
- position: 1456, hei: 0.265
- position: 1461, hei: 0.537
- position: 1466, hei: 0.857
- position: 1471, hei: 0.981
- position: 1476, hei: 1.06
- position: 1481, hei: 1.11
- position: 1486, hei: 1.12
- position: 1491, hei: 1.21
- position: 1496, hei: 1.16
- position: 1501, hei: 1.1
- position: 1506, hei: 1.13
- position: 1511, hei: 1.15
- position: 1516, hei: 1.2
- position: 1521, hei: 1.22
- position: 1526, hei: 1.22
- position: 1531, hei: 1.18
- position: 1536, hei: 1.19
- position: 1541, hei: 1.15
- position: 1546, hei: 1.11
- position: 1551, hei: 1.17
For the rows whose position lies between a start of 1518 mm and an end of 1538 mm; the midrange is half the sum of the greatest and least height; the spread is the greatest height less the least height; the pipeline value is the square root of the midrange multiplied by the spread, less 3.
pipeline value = -2.78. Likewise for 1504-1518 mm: -2.71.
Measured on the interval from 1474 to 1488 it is -2.74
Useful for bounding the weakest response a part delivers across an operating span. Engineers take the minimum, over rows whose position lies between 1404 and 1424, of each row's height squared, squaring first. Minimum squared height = 1.1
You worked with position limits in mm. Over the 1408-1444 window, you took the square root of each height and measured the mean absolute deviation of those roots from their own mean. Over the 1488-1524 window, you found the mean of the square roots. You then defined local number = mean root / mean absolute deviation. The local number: 23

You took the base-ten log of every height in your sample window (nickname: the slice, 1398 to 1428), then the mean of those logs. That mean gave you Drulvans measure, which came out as 0.03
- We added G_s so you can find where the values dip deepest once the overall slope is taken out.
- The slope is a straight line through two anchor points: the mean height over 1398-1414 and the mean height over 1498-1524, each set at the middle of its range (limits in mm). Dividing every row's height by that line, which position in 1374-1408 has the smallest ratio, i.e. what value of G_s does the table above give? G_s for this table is 1401 mm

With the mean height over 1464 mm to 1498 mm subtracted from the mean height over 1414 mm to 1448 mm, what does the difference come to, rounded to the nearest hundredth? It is -0.16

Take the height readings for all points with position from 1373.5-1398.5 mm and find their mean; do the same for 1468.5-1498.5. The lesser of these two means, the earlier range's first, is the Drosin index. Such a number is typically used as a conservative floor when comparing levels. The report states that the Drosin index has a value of 1.11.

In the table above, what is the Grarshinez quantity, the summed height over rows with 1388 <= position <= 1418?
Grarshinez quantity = 6.62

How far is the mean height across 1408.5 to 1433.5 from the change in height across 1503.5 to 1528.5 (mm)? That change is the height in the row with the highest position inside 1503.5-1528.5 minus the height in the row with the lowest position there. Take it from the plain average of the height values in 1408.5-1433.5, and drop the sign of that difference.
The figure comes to 0.95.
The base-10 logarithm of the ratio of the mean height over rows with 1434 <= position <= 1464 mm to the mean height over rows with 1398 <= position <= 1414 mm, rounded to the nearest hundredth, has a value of -0.28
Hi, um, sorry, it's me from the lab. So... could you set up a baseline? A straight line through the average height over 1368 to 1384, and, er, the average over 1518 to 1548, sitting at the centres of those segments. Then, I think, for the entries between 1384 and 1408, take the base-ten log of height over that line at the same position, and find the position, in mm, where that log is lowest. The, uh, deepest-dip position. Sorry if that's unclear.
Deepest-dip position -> 1401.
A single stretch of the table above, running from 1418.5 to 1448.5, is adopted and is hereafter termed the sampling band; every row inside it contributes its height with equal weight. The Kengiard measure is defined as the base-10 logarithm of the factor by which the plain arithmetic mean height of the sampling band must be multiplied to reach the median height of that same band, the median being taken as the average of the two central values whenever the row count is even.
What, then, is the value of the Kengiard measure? 0.022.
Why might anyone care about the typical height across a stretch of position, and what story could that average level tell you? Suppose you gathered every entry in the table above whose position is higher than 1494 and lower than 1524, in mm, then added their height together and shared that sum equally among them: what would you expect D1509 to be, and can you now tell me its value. 1.16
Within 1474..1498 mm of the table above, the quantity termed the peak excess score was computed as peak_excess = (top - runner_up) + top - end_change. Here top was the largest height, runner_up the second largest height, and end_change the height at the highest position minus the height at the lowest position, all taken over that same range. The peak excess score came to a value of 1.2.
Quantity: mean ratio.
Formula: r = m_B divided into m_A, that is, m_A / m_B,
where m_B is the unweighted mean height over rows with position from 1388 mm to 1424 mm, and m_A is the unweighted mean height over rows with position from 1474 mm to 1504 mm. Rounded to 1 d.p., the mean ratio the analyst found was 1.0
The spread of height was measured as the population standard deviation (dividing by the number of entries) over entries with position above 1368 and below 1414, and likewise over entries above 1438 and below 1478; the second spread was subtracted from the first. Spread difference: -0.10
